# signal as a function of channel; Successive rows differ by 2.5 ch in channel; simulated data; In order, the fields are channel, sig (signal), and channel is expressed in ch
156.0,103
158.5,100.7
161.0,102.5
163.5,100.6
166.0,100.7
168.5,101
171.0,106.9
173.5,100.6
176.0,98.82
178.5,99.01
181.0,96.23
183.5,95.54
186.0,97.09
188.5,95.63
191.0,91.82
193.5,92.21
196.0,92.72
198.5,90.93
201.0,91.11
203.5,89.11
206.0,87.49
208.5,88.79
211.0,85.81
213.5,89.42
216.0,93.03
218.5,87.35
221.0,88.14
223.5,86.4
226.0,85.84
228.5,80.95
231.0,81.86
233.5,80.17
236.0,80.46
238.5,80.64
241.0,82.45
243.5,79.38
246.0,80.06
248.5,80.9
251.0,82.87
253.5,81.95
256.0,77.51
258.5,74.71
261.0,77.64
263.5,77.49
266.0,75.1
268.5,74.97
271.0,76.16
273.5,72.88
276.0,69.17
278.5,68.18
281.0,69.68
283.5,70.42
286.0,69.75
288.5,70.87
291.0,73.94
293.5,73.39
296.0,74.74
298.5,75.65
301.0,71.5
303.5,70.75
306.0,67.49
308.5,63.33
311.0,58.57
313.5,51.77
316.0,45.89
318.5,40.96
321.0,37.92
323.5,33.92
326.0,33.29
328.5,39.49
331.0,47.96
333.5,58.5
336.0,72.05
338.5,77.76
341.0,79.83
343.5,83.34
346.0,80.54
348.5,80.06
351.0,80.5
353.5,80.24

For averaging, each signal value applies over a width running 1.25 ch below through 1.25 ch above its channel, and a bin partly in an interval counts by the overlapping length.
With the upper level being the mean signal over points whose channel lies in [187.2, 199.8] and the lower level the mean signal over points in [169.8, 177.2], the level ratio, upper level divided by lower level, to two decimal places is 0.91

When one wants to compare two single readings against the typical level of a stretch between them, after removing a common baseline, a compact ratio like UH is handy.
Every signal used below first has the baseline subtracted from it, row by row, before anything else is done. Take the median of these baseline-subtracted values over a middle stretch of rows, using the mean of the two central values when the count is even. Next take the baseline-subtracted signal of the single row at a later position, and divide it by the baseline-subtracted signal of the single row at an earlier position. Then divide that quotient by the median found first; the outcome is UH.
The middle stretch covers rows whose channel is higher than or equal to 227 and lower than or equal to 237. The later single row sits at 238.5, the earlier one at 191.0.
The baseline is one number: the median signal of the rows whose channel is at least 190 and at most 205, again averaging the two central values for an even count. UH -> 2.8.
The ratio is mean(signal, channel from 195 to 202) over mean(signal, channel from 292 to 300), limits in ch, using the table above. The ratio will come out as 1.23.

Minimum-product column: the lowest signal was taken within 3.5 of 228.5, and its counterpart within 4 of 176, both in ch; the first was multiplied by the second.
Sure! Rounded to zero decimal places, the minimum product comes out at 7999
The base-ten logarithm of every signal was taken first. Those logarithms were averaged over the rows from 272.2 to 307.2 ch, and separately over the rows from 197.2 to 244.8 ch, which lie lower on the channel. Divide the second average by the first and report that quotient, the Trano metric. 1.04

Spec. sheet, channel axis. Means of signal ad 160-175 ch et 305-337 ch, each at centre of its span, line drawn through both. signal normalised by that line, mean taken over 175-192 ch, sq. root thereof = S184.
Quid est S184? 0.999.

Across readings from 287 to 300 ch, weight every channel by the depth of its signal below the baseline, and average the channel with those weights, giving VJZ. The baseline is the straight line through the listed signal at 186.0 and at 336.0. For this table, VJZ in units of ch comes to 292.2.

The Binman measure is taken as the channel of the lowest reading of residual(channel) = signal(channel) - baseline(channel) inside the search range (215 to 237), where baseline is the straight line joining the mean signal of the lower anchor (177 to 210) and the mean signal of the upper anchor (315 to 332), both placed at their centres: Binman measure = 228.5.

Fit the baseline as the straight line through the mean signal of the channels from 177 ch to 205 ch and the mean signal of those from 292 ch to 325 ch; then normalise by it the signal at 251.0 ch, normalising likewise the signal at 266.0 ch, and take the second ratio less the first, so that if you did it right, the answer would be -0.041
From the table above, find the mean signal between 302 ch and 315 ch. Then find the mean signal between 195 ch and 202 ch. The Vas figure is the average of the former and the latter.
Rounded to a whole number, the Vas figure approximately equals 77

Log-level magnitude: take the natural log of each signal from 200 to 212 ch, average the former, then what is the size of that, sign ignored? 4.48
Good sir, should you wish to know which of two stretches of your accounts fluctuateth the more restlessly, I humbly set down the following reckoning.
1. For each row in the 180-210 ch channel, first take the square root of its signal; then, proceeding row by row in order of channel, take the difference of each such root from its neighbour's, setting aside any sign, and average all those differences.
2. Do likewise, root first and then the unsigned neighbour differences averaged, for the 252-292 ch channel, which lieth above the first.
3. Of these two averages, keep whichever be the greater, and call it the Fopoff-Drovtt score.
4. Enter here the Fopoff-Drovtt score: 0.11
